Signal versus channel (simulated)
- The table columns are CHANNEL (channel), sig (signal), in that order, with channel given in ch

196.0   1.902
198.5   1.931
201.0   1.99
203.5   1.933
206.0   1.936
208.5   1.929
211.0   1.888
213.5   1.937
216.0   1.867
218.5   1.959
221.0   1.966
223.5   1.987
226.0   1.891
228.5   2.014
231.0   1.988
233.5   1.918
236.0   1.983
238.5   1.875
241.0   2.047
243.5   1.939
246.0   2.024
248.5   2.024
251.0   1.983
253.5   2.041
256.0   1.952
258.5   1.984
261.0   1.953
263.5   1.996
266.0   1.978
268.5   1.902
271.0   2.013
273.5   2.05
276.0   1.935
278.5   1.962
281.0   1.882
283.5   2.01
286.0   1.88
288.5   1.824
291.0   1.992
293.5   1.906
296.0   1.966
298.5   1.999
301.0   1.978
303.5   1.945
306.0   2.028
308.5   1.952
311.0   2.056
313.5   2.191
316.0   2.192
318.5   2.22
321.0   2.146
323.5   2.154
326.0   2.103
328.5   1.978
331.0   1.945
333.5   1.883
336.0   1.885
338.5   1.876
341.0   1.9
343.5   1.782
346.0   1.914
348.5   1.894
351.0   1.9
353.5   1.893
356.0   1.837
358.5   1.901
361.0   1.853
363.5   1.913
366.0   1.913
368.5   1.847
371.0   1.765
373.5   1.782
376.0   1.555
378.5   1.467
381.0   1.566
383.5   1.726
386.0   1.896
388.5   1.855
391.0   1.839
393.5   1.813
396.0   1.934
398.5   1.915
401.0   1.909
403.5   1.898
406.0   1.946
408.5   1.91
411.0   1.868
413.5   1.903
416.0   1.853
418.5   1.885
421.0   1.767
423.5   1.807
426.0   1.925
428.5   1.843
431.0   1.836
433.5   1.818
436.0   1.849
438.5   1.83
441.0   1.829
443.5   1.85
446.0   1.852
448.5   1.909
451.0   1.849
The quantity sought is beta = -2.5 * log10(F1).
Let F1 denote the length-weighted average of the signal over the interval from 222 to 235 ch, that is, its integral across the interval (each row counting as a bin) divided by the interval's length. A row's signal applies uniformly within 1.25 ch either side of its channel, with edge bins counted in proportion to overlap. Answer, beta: -0.731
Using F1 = 1.96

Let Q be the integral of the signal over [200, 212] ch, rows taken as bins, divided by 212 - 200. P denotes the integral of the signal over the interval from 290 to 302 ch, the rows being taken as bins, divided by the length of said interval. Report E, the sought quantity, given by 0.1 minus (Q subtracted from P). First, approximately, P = 1.97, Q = 1.94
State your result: 0.07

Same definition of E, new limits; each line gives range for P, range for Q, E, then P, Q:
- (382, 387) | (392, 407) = 0.21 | 1.79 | 1.90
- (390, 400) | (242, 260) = 0.22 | 1.88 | 1.99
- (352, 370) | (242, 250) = 0.22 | 1.88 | 2.00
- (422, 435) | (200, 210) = 0.20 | 1.84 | 1.94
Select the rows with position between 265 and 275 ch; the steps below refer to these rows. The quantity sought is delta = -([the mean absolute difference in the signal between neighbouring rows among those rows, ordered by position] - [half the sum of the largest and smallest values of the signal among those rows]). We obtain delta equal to 1.90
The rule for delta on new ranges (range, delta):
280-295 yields 1.80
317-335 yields 1.99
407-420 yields 1.84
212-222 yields 1.86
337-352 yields 1.79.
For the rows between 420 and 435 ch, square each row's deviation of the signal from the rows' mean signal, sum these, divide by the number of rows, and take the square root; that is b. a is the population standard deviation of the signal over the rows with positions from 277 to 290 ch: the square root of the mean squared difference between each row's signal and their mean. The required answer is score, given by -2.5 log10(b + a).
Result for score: 2.4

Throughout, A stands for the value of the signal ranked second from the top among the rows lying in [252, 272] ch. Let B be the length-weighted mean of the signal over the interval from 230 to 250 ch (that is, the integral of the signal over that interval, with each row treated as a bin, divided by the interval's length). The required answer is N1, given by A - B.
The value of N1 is 0.04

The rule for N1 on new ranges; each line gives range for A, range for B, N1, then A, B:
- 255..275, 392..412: 0.11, 2.013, 1.90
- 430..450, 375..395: 0.13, 1.852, 1.72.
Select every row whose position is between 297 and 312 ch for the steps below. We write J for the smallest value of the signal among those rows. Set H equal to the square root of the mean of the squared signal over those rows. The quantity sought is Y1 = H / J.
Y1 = 1.02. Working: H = 1.99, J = 1.945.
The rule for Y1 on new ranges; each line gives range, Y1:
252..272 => 1.04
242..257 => 1.03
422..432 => 1.03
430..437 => 1.01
